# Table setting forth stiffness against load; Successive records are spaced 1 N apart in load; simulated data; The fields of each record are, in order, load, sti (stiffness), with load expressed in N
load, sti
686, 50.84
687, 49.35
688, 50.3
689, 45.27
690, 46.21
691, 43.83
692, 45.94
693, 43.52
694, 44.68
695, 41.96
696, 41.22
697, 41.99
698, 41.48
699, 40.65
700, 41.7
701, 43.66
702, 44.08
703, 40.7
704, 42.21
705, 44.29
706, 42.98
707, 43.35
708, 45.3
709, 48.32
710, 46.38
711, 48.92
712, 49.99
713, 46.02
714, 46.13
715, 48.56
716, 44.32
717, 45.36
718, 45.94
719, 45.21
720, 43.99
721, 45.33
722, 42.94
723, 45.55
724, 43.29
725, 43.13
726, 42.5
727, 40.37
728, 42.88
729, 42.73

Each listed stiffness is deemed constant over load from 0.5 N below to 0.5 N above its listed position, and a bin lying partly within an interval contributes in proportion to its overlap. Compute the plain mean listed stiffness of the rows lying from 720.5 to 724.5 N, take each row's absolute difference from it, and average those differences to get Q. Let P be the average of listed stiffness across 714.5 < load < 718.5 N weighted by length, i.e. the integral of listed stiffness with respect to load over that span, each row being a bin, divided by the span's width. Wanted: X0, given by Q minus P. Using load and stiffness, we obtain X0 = -45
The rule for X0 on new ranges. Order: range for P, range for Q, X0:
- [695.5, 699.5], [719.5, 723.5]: -40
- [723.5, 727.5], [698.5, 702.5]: -41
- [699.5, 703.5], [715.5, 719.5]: -42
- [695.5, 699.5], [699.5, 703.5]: -40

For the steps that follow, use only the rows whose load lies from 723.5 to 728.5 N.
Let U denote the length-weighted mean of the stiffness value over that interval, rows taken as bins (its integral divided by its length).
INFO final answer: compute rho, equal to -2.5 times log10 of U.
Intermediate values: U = 42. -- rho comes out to -4.07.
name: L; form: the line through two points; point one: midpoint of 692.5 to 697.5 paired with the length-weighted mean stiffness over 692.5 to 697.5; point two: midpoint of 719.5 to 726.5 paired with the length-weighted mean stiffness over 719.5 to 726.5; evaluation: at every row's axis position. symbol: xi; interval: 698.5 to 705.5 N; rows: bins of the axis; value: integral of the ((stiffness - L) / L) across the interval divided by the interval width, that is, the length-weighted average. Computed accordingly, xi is -0.01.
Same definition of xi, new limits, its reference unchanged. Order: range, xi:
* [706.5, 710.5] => 0.06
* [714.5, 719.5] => 0.05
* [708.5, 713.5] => 0.11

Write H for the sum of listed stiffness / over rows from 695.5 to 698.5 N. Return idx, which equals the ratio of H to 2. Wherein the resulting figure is 62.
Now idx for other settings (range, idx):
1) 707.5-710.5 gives 70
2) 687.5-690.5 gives 71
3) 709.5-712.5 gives 73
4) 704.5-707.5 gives 65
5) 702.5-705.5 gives 64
